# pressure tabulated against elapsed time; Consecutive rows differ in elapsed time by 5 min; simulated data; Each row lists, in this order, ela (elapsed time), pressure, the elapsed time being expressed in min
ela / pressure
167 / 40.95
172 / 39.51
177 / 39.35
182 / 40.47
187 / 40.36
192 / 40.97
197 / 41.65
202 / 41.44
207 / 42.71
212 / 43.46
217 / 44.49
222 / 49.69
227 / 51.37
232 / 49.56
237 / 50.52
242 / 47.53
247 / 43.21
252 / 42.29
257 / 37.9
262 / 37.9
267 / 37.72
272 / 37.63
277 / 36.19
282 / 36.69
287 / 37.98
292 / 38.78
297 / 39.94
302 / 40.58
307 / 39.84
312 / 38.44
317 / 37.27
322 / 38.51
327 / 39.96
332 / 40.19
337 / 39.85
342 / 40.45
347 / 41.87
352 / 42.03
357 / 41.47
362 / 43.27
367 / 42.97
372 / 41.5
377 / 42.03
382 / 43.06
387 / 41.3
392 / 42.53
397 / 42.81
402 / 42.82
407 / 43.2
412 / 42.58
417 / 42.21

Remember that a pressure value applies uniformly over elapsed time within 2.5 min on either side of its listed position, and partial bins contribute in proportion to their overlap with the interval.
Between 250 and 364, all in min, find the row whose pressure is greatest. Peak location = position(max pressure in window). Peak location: 362 min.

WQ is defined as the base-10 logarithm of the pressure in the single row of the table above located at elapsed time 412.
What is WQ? 1.63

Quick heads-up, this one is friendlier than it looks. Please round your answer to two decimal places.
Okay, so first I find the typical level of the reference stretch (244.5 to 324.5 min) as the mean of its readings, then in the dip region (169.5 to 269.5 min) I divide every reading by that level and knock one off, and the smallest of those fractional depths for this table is -0.03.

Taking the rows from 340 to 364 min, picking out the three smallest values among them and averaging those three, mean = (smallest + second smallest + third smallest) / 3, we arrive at 41.3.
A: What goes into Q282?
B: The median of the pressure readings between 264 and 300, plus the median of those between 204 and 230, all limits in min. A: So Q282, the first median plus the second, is 82.2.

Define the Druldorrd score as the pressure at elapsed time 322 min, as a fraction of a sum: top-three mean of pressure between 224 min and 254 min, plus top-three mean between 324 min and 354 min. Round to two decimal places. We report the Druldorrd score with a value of 0.42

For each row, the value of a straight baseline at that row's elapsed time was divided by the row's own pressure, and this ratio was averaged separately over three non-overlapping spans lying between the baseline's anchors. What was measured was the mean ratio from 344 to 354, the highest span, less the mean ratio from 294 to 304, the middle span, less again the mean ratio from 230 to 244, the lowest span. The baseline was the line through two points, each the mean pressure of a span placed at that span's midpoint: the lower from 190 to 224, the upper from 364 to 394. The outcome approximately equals -0.93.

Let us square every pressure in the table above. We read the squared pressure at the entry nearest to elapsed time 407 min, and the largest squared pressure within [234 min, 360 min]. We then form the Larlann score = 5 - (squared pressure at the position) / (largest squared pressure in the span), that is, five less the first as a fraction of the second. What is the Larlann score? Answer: 4.27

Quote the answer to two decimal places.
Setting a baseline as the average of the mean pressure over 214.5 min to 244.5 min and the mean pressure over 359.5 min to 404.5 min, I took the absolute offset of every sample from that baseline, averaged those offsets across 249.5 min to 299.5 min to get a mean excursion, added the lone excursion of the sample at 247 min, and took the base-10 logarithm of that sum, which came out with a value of 0.99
